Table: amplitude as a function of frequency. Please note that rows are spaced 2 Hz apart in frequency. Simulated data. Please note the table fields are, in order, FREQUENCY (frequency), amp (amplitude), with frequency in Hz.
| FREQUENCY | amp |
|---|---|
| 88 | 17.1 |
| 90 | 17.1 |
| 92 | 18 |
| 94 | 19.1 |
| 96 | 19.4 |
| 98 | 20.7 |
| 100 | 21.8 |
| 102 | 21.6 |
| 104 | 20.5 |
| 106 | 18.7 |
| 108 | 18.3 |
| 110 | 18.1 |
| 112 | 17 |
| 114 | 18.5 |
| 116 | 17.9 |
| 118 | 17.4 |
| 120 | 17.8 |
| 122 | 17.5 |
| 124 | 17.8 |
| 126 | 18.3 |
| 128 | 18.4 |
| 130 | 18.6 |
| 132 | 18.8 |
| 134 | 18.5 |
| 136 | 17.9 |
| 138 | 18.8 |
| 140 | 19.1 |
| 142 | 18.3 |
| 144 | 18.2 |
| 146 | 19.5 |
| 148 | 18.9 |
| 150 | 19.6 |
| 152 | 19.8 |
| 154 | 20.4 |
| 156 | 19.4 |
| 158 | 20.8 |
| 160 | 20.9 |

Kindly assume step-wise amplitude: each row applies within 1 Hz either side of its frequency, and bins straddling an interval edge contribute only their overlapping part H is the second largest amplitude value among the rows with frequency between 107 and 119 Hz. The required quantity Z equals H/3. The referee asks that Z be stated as 6.1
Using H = 18.3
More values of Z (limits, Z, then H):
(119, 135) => 6.2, 18.6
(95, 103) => 7.2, 21.6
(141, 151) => 6.5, 19.5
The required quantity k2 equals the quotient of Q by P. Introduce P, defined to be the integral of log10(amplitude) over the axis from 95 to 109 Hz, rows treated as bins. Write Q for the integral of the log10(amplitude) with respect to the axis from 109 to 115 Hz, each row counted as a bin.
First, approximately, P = 18.2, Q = 7.5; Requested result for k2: 0.4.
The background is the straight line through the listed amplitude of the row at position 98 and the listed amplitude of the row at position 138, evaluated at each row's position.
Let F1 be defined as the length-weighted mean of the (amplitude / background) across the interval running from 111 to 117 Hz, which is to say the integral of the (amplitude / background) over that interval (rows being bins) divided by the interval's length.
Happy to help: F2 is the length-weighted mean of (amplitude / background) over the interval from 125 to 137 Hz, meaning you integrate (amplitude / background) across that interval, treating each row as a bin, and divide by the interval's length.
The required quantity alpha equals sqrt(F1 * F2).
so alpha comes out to 0.93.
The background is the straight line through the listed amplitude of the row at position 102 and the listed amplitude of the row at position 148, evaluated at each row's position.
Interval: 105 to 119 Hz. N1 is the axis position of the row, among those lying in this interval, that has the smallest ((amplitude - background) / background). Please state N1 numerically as 112 Hz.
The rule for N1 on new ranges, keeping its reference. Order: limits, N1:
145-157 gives 148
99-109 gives 108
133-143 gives 136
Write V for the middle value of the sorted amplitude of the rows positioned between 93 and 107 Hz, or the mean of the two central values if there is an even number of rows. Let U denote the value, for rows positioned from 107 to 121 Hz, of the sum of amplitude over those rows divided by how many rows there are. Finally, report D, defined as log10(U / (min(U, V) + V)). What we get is -0.332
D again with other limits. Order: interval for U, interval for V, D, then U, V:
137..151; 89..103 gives -0.307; 18.9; 19.4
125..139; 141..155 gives -0.313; 18.5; 19.5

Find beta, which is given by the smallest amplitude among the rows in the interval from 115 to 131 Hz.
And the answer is 17.4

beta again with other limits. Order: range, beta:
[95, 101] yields 19.4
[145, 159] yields 18.9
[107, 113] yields 17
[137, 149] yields 18.2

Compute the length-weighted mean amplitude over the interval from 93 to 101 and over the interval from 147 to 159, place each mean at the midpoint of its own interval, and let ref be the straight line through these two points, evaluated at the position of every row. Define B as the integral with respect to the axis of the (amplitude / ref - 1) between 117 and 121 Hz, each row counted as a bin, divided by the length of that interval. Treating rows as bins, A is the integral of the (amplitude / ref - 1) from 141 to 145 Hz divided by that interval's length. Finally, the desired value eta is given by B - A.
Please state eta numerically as -0.04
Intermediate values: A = -0.08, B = -0.123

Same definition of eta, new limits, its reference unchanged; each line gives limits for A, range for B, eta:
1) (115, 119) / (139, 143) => 0.06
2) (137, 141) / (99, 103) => 0.12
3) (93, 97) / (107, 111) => -0.05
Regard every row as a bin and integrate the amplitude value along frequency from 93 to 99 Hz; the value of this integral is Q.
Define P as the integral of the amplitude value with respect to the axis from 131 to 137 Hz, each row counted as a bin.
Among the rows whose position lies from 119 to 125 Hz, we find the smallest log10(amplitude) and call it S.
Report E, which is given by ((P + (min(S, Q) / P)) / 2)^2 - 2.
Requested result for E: 3046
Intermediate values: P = 110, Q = 118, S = 1.24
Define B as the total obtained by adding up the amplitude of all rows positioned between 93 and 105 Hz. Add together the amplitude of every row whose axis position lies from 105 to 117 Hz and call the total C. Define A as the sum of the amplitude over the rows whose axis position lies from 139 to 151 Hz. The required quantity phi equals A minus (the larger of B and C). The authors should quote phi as -9.5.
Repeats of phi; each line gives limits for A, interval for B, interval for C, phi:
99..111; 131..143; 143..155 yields 2.6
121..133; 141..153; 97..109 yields -12.2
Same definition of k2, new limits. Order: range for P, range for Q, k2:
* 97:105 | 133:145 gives 1.4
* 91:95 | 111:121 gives 2.5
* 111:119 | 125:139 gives 1.8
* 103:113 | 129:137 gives 0.8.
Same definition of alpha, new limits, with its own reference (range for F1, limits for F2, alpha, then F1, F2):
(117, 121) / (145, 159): 0.99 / 0.89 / 1.09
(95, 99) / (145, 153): 1.01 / 0.97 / 1.06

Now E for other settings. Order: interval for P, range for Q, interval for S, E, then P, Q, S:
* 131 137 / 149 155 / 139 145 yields 3046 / 110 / 120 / 1.26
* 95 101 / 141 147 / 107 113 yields 3830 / 124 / 112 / 1.23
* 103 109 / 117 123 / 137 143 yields 3305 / 115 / 105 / 1.26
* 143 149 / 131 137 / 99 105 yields 3202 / 113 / 110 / 1.31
